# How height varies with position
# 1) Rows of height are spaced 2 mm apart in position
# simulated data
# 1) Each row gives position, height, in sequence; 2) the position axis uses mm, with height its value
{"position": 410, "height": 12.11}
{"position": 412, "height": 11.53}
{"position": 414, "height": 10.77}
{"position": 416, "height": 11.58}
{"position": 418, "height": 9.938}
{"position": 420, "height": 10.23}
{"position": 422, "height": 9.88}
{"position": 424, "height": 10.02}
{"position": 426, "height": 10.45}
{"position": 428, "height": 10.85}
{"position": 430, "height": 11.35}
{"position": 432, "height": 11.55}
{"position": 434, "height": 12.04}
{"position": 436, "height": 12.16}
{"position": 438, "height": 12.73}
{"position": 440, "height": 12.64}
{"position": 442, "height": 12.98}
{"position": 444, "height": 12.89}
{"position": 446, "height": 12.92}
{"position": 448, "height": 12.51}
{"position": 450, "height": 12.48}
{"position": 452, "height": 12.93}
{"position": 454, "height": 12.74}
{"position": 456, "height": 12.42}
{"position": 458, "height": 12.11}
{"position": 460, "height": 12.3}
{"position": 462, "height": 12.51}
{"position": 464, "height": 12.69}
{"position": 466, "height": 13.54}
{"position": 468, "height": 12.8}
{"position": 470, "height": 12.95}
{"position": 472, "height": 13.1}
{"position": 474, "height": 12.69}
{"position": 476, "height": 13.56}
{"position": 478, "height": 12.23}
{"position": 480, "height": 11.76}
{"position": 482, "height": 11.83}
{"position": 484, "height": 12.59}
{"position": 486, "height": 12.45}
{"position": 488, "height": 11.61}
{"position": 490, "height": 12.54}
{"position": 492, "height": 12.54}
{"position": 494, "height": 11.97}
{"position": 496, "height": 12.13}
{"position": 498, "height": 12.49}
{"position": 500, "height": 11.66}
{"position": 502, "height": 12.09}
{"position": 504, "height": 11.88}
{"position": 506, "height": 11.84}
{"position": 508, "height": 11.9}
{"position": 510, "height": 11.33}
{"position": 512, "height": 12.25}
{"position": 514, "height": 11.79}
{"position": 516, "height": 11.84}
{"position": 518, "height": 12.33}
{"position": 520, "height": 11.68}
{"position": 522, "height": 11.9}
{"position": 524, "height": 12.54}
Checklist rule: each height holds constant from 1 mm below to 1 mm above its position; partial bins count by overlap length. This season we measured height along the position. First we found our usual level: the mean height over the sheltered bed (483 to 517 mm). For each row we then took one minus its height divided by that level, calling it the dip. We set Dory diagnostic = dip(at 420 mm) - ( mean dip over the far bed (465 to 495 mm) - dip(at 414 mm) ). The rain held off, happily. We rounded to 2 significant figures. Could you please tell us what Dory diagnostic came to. 0.30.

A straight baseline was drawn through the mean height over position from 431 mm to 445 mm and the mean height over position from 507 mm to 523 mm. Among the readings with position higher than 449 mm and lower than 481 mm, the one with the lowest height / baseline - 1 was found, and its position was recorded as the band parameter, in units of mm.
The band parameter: 480 mm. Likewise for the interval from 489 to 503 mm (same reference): 500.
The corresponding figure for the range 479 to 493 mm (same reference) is 488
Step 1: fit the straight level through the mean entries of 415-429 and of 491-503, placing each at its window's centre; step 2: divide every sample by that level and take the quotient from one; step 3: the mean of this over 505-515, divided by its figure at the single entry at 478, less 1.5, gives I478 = -2.6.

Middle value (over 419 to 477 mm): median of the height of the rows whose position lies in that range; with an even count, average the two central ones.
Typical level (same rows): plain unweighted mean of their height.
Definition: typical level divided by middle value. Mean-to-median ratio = 0.98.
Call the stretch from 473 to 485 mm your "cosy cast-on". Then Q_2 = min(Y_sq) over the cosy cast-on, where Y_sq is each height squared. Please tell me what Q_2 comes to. 138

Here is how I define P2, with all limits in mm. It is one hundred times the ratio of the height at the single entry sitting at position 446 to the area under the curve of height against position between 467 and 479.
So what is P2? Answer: 8.4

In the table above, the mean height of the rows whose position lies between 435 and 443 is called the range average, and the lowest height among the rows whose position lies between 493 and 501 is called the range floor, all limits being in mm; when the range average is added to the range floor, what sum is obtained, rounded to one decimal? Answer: 24.3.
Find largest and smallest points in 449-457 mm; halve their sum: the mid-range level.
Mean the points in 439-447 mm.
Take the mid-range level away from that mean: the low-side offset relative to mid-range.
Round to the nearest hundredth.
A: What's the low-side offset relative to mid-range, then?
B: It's 0.18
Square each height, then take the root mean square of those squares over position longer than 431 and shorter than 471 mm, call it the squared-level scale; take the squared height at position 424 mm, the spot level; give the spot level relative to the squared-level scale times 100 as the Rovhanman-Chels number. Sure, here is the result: 63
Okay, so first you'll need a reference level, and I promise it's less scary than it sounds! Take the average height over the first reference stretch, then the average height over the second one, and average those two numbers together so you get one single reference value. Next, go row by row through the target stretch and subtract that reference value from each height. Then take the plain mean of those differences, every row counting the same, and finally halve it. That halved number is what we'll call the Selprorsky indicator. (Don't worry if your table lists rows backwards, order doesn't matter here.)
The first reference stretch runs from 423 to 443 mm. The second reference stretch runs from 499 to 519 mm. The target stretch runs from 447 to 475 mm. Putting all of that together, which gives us 0.5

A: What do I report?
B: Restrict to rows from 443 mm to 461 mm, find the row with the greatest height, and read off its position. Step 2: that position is 452 mm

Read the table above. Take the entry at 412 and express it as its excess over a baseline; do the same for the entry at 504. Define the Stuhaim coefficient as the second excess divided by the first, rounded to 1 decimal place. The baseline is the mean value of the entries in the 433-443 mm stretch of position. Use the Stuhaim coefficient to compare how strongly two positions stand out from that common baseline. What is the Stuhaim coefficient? 0.6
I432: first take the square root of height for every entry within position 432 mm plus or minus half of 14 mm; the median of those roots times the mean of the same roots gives 11.6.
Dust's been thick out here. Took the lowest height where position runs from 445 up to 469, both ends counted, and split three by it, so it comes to 0.248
